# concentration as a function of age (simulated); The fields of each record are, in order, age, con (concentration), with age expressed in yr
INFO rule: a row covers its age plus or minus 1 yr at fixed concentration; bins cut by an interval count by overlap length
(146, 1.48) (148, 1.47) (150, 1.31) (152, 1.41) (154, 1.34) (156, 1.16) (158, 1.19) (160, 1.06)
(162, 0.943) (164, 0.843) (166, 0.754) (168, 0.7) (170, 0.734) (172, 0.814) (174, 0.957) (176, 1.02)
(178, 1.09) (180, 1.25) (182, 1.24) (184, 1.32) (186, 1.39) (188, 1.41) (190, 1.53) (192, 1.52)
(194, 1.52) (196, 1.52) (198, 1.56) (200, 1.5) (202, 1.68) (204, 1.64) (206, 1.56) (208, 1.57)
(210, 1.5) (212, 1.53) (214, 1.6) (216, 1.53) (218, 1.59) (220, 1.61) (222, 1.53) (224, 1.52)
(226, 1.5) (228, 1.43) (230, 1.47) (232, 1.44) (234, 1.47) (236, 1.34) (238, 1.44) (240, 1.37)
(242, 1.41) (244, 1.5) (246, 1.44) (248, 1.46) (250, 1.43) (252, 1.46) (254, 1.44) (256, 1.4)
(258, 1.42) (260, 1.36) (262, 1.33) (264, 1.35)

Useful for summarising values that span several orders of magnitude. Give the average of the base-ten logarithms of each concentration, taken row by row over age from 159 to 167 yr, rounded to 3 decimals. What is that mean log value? -0.049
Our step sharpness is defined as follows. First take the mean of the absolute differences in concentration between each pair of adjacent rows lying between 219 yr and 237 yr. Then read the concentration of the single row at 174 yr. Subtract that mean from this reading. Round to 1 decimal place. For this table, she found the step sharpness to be 0.9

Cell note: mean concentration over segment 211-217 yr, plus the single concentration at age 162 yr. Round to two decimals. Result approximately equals 2.50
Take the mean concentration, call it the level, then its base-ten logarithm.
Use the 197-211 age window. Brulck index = 0.20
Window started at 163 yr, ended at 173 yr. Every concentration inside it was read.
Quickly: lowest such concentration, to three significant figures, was 0.700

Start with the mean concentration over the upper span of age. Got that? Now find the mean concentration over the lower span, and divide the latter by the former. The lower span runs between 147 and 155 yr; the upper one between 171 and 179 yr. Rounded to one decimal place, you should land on 1.4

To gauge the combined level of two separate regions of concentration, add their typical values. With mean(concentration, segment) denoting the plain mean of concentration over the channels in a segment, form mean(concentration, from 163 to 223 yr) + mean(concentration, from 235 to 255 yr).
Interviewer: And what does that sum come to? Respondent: 2.76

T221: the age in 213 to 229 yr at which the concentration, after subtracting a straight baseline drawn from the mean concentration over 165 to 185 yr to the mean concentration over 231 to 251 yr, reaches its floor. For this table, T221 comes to 228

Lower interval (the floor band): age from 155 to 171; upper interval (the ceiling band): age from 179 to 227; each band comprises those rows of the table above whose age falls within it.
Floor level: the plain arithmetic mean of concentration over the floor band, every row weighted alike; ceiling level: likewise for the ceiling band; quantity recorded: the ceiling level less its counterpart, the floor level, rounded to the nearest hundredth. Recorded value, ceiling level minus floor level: 0.58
